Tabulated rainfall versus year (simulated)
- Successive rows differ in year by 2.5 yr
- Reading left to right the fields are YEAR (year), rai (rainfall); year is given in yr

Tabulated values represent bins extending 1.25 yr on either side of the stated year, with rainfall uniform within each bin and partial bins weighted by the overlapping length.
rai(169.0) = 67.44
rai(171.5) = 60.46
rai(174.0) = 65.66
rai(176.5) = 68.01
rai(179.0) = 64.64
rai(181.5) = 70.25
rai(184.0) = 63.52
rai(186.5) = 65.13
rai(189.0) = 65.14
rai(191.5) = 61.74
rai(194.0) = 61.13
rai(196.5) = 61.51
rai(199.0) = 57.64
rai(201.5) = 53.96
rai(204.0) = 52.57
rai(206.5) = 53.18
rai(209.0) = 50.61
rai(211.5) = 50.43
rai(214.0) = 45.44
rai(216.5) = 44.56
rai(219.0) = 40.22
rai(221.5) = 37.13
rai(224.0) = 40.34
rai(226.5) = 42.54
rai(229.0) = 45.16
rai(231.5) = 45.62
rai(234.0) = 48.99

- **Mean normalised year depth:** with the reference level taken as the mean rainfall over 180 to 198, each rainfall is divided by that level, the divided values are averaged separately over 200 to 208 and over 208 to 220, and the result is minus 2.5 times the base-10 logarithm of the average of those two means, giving 0.27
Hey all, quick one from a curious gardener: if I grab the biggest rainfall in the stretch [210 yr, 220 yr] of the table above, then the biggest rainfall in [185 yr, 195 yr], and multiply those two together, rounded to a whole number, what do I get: 3285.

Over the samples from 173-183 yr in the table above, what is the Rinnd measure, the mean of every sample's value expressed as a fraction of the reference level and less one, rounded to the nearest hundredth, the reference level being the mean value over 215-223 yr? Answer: 0.65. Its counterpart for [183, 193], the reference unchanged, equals 0.57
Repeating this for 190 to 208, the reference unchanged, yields 0.41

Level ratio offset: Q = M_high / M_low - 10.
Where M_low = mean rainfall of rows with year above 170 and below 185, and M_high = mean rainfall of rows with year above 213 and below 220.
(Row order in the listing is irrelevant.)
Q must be -9.34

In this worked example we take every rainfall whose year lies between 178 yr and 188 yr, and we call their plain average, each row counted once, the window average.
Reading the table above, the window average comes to 66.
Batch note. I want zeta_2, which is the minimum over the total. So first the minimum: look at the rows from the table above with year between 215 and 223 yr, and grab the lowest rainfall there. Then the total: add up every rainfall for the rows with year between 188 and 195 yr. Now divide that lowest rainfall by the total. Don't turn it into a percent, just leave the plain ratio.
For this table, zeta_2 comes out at 0.20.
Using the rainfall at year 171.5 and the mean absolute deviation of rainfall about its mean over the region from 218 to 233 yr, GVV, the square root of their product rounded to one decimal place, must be 12.5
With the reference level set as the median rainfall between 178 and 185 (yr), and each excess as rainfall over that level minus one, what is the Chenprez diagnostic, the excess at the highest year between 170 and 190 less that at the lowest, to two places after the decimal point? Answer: 0.07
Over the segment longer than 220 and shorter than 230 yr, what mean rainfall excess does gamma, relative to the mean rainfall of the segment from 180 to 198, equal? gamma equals -23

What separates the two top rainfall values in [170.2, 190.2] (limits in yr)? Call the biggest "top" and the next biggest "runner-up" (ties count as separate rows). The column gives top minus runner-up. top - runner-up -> 2.2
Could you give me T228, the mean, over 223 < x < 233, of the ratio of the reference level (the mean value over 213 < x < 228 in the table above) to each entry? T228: 0.96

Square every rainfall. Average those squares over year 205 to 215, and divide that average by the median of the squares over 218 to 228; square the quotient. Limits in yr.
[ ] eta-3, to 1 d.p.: 2.4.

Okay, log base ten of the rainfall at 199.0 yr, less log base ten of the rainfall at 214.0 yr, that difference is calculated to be 0.10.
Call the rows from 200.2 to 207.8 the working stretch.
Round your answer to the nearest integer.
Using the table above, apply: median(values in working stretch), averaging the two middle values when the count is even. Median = 53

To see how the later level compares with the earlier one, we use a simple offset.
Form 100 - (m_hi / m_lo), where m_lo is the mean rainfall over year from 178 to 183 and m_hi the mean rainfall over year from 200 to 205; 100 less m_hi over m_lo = 99.21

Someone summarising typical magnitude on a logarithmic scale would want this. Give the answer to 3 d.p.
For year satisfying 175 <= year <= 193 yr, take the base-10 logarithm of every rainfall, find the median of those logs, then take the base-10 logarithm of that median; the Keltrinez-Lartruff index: 0.259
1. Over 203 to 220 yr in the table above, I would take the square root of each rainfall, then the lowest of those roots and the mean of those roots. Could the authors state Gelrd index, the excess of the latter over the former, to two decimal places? 0.59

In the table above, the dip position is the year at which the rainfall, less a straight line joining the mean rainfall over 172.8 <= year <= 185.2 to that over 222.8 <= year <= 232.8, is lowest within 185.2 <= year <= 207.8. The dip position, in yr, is 204.0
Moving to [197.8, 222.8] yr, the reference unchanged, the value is 221.5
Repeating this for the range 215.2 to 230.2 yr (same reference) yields 221.5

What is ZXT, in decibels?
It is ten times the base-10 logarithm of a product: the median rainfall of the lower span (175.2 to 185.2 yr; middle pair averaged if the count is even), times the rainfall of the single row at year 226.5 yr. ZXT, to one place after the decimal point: 34.5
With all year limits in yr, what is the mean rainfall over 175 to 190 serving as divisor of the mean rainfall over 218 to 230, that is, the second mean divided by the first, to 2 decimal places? 0.62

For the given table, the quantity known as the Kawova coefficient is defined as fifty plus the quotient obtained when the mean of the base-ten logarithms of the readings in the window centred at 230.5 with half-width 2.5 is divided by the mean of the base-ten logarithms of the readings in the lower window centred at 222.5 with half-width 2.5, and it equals 51.04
